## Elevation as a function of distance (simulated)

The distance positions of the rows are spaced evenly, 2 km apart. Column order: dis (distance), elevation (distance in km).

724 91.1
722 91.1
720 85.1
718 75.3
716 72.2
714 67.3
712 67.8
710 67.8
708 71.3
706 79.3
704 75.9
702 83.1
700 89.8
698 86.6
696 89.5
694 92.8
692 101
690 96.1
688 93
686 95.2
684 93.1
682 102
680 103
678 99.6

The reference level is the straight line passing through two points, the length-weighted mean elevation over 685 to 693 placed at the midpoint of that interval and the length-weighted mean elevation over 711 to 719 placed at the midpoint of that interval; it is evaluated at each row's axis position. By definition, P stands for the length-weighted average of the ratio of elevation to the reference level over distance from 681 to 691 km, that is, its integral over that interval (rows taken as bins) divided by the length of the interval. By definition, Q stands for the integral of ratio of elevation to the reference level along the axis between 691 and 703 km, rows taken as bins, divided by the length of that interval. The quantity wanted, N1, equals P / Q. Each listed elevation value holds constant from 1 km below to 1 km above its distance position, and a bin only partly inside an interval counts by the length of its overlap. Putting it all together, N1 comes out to 0.94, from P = 0.97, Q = 1.022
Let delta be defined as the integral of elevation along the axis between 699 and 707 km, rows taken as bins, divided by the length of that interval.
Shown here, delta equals 82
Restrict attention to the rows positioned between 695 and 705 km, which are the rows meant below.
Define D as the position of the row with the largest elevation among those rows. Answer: 700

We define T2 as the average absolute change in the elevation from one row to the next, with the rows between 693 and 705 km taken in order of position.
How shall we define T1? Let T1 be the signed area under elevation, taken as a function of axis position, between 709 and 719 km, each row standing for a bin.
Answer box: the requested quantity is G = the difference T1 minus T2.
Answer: 696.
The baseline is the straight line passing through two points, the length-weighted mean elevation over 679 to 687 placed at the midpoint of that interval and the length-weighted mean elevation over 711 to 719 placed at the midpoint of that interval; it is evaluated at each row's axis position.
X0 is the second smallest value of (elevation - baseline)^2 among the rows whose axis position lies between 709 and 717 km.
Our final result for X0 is 18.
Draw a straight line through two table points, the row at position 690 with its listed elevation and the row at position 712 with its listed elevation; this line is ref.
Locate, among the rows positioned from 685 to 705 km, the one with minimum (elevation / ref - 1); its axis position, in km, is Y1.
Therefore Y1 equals 686 km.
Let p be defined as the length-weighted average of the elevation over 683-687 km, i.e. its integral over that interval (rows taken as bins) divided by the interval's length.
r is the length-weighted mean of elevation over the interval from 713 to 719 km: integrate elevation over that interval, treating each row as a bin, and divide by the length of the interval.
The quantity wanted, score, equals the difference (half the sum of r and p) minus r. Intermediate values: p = 94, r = 72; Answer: 11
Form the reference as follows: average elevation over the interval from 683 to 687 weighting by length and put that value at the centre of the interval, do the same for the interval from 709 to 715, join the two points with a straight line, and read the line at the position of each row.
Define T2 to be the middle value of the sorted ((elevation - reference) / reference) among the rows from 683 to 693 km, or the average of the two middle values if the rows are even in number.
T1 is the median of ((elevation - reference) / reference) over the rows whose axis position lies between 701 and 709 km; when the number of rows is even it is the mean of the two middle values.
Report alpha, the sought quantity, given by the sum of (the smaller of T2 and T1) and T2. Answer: 0.044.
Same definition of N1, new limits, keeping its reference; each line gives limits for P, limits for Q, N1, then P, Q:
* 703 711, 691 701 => 0.91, 0.94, 1.028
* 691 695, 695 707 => 1.05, 1.05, 0.994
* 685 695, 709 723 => 0.92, 1.00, 1.090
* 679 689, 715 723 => 0.79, 0.96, 1.218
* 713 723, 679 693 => 1.18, 1.16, 0.984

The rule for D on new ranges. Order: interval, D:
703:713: 706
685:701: 692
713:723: 722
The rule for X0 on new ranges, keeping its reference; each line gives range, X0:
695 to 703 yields 2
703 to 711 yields 18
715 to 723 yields 52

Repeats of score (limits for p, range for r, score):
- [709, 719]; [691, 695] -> -13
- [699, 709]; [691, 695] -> -9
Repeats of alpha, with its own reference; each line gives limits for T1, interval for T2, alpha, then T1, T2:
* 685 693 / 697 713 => 0.070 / 0.05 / 0.03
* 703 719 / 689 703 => 0.092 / 0.02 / 0.08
